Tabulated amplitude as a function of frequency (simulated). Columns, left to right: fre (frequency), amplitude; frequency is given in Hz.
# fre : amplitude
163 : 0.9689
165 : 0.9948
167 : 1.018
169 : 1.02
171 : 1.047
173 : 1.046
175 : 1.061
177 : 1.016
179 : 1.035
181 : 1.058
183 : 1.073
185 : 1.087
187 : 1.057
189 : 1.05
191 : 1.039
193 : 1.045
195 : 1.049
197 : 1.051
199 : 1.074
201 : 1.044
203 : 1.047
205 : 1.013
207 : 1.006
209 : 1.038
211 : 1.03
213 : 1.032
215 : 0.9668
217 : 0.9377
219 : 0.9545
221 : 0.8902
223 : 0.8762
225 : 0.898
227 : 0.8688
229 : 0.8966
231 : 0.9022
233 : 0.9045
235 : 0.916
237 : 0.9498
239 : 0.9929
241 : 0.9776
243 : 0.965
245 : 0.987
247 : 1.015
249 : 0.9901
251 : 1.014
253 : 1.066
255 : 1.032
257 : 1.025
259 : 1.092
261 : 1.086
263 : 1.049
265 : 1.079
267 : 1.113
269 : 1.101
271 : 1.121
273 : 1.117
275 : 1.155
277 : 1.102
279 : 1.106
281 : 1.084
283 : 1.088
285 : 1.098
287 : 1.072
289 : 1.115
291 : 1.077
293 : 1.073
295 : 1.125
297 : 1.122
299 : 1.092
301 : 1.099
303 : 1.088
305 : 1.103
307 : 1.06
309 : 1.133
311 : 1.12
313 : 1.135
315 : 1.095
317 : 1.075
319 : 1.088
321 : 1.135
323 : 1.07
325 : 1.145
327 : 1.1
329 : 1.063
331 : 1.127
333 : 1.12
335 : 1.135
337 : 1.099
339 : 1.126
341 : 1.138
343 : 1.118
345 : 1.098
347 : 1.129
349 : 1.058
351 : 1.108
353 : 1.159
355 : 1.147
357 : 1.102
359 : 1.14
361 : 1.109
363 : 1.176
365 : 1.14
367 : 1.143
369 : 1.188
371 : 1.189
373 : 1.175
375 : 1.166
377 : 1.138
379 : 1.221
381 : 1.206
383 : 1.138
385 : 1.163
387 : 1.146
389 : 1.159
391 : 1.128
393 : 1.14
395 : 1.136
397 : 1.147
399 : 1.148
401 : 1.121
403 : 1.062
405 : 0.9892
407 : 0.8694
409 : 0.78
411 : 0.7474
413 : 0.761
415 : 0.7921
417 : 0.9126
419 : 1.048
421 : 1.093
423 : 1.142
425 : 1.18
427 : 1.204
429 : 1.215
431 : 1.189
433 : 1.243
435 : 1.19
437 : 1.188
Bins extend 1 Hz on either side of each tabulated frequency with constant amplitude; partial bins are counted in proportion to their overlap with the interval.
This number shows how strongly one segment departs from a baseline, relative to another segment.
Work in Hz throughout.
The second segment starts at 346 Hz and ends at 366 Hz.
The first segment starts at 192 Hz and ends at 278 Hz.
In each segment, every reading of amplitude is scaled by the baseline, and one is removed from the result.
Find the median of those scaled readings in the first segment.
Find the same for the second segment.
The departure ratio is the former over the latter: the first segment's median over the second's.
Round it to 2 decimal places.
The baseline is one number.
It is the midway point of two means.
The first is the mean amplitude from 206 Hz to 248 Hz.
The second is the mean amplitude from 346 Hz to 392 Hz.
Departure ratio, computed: -0.31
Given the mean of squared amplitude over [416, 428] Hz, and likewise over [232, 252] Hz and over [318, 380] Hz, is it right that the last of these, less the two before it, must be -0.88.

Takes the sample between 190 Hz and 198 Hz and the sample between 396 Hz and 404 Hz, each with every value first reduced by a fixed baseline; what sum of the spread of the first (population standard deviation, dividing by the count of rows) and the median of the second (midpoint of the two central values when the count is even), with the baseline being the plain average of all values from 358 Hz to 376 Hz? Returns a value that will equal -0.02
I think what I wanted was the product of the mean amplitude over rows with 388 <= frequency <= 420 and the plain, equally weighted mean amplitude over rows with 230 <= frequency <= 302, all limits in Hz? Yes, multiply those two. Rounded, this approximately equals 1.05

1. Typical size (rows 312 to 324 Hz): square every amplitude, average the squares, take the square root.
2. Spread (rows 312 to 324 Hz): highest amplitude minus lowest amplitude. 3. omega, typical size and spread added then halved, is 0.582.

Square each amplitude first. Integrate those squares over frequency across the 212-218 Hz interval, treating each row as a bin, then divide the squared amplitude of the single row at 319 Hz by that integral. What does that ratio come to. 0.21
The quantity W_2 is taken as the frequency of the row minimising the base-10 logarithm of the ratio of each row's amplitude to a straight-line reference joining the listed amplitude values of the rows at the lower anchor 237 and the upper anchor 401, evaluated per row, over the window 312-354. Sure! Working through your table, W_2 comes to 349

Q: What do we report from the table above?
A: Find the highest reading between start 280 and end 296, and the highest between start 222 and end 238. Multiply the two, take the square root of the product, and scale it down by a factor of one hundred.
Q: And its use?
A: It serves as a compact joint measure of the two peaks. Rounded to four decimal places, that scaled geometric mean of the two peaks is 0.0103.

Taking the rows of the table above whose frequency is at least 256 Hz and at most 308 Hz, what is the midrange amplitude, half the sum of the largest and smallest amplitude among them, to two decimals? 1.09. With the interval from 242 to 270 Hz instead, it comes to 1.04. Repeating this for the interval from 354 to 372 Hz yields 1.15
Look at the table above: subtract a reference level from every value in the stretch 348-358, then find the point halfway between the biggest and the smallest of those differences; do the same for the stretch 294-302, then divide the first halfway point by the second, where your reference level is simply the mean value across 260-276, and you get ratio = 1.0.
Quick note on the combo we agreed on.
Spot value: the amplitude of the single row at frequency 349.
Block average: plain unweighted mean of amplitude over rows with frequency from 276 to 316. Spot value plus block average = 2.16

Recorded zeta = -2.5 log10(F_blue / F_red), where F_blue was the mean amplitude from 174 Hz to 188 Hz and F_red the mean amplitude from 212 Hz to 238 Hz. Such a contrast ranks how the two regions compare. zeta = -0.15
